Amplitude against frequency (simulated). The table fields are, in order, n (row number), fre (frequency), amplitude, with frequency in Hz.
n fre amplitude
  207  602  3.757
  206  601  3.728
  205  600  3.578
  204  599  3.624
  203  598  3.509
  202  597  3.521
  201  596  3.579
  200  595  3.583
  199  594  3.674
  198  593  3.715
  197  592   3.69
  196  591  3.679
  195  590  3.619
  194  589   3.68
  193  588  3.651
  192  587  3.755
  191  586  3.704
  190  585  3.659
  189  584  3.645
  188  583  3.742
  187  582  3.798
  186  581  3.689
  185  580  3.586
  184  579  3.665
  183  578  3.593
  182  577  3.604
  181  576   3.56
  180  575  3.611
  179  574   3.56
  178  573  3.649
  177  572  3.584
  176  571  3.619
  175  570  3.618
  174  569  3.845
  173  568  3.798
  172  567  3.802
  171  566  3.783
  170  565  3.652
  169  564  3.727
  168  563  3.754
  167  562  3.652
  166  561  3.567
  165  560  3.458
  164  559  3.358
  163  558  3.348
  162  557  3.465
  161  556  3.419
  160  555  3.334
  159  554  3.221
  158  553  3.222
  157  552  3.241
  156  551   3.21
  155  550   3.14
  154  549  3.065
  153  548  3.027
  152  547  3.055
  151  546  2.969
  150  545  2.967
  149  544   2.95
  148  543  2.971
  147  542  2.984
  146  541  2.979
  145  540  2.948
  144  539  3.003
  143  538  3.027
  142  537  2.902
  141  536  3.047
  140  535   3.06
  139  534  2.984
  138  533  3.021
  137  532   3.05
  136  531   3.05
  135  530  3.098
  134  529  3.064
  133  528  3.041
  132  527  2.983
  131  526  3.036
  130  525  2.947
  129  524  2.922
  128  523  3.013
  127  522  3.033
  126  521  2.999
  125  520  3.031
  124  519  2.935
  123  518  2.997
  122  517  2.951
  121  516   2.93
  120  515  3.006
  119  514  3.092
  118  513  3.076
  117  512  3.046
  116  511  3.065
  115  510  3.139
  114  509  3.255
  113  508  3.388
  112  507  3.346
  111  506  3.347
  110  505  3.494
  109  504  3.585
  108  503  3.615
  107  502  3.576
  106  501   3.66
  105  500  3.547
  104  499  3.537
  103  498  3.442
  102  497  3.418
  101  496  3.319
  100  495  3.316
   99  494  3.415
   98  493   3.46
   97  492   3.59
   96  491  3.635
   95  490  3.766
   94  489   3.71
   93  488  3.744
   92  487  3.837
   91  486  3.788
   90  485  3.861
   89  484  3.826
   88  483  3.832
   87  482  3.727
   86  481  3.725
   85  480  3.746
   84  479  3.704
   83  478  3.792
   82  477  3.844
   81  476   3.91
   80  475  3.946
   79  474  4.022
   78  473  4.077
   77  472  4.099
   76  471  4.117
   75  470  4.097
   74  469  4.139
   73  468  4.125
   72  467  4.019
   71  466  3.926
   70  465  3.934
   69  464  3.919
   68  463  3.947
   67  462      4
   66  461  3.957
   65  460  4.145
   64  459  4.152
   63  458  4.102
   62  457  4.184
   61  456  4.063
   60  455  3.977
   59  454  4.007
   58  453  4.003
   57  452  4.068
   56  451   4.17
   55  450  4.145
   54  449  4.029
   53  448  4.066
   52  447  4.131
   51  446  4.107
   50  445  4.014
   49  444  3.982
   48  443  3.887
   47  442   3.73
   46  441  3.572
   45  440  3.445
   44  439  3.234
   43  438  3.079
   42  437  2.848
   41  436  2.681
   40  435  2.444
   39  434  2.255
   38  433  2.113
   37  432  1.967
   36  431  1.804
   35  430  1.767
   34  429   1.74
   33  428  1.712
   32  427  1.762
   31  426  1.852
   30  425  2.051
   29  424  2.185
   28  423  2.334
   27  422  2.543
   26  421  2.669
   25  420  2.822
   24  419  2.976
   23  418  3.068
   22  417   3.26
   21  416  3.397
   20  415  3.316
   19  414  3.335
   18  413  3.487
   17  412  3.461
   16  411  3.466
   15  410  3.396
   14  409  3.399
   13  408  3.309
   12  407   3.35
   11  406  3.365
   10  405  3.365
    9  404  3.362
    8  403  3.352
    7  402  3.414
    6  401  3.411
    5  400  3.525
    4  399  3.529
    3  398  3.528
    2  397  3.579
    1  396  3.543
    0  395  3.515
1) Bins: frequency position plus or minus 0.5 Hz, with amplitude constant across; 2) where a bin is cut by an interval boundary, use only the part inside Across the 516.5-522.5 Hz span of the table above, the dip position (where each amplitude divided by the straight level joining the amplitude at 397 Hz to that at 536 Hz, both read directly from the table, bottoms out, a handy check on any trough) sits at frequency 519 Hz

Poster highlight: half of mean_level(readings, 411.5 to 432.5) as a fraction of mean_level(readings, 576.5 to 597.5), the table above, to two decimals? 0.35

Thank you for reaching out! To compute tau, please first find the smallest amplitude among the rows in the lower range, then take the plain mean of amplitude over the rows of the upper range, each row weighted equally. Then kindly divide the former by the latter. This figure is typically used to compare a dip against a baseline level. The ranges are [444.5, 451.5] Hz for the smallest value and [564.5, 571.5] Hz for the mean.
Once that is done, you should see 1.1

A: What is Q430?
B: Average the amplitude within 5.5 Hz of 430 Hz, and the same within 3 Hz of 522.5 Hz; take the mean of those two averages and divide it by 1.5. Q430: 1.65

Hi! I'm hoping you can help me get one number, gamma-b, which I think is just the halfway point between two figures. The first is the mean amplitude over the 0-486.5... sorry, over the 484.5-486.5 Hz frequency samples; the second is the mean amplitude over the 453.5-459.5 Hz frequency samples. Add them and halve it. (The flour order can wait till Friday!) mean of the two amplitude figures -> 3.95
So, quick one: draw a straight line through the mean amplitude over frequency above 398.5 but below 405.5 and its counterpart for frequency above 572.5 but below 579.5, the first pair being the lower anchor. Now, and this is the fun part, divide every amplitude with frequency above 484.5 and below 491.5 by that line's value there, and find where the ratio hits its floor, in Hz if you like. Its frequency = 491 Hz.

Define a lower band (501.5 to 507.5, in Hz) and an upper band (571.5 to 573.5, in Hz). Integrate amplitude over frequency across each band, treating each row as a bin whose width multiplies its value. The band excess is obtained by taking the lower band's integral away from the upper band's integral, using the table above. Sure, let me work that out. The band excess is -14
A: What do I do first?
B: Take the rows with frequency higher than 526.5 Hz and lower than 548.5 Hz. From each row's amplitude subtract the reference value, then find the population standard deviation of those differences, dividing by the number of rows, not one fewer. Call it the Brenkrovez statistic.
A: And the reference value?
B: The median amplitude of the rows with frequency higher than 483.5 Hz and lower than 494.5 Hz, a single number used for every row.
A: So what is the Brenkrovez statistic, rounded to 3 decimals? 0.047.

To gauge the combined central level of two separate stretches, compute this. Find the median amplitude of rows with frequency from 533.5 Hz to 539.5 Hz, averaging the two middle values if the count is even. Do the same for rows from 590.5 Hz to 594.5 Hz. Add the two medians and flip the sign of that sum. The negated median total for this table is -6.70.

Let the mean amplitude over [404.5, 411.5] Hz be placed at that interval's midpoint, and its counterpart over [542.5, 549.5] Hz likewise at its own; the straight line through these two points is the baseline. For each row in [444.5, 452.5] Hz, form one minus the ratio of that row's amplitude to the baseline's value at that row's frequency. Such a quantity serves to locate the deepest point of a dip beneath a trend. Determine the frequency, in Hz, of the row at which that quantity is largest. 445 Hz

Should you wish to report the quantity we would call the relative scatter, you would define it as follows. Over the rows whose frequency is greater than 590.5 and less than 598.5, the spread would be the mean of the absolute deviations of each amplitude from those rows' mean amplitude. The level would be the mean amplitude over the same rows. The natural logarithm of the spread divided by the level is -3.93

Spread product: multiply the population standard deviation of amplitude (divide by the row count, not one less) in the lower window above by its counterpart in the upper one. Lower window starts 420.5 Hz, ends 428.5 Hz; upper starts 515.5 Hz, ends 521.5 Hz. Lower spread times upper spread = 0.013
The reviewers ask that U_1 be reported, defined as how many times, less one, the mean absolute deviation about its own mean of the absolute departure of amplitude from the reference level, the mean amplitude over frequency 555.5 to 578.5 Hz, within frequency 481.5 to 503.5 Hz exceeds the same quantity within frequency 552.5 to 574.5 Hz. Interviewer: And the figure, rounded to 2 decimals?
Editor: -0.20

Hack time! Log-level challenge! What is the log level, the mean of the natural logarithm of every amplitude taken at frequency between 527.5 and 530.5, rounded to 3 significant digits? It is 1.12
